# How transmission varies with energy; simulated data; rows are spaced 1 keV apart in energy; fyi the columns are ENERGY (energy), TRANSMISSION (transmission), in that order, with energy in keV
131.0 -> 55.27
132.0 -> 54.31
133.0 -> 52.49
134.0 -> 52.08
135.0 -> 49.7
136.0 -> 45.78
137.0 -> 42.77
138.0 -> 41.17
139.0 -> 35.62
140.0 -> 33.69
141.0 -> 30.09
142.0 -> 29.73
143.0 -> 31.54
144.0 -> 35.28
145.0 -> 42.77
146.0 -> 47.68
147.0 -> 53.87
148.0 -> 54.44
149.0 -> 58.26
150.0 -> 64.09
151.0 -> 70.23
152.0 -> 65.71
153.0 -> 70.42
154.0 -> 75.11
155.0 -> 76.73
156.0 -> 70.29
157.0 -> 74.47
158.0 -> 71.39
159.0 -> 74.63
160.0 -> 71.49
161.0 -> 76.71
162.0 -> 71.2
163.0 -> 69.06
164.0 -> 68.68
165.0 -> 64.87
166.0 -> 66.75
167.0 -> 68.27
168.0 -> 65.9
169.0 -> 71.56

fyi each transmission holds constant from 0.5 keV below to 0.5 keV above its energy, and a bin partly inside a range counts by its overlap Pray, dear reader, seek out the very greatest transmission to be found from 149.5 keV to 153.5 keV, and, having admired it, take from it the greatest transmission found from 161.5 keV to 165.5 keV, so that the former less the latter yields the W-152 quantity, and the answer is -1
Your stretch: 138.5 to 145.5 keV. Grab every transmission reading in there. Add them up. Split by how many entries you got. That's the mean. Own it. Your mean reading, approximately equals 34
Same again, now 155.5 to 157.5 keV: 72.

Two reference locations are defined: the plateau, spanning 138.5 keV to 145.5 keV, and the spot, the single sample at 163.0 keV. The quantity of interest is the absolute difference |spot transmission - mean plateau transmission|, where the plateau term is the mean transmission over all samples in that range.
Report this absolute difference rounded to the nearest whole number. 35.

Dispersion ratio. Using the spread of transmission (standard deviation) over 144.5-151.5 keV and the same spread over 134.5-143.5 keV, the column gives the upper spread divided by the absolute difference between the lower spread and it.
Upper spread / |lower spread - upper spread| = 5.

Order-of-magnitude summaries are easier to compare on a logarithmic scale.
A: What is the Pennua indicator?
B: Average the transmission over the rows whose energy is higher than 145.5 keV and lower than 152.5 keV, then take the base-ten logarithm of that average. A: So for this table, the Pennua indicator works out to 1.77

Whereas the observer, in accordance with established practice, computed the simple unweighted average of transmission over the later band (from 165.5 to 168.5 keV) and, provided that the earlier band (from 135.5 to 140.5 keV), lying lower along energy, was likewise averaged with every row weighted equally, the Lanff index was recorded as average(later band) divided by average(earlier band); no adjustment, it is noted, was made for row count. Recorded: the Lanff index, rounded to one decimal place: 1.7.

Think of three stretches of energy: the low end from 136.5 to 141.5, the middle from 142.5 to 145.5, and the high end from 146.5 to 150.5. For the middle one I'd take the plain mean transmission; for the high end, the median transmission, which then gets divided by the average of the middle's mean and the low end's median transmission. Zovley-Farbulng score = 1.6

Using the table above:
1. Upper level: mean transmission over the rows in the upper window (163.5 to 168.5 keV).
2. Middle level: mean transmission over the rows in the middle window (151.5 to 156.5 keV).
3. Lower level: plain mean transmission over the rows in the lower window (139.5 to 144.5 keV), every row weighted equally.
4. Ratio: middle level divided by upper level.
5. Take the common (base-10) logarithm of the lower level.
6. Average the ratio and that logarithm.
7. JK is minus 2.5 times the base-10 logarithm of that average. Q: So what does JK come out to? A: -0.28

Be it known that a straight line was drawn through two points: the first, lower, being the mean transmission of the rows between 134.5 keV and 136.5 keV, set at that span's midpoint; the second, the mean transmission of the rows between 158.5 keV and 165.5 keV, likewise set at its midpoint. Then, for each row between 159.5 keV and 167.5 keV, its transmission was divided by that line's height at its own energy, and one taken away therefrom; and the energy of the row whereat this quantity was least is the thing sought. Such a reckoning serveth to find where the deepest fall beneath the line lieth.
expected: 165.0 keV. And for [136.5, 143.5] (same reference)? 142.0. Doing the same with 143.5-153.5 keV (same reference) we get 144.0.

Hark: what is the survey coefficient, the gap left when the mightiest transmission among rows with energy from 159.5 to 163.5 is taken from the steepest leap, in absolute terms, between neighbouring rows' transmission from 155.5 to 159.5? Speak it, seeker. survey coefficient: -73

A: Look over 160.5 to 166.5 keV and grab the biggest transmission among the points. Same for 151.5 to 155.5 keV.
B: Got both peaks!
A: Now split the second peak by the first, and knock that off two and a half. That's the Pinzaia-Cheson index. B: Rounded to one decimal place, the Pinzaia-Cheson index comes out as 1.5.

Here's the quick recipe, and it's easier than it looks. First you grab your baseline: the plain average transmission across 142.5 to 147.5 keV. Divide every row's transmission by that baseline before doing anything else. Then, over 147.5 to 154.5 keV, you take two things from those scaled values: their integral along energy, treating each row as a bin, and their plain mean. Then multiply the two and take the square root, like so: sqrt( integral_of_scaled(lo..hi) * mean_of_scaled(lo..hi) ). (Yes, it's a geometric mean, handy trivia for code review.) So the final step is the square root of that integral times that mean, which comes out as 4.1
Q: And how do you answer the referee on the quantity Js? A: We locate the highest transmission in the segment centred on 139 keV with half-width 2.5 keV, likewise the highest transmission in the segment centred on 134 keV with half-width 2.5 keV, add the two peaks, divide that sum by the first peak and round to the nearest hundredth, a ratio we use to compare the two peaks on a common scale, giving 2.27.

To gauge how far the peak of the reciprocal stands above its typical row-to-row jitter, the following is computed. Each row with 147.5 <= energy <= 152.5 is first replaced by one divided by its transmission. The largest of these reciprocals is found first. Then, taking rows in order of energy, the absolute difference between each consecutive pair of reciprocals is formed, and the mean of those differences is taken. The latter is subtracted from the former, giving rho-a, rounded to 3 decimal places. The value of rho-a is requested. 0.017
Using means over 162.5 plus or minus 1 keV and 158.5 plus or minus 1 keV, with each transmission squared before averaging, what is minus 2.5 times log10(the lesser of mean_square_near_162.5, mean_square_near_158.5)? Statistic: -9.2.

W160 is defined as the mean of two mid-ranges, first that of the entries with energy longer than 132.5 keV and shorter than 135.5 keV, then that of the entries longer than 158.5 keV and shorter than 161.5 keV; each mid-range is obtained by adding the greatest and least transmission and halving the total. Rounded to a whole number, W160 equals 63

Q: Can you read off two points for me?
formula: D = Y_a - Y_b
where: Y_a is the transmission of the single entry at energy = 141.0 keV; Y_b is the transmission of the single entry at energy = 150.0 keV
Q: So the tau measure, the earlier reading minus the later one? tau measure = -34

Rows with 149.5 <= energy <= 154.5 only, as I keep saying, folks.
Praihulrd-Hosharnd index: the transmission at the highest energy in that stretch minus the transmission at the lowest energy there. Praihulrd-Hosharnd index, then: 11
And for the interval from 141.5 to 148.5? 25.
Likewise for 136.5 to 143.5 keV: -11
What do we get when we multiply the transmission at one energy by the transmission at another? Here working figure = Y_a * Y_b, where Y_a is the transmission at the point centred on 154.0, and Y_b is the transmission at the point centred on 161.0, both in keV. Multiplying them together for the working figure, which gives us 5762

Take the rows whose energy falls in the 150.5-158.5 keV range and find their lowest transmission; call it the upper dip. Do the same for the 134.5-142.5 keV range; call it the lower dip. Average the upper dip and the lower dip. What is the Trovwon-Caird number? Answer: 47.72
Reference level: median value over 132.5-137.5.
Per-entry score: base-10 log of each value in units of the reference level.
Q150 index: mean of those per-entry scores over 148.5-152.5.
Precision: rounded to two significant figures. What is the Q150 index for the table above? 0.11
